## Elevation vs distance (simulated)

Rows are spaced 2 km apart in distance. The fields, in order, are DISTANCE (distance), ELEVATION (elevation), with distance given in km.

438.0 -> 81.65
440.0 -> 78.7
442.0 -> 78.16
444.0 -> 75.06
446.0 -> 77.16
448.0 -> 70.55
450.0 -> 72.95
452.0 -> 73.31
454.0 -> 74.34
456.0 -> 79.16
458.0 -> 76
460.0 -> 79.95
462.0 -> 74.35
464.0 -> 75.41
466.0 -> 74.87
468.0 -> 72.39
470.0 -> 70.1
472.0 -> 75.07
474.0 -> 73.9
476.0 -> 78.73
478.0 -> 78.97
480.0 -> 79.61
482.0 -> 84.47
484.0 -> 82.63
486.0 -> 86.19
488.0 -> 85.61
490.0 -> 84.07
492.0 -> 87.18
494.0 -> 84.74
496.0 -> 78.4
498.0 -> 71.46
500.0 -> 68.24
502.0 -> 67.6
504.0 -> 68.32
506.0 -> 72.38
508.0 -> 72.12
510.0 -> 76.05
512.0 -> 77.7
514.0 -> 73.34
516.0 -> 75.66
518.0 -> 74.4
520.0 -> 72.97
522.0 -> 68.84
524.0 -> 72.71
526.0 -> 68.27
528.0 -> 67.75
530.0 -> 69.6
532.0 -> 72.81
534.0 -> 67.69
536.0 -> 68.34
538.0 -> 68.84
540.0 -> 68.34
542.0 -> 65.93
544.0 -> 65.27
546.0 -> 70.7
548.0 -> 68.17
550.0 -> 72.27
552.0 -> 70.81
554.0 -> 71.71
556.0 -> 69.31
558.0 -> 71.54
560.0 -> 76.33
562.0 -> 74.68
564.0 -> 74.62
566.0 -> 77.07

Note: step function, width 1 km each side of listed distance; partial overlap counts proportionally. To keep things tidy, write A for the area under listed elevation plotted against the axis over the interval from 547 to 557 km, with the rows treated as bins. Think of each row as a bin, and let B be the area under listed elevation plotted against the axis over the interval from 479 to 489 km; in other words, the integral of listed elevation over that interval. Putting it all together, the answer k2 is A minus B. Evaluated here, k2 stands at -132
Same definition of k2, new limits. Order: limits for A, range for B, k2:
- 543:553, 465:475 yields -38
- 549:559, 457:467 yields -50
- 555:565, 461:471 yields -1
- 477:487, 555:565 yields 91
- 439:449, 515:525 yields 30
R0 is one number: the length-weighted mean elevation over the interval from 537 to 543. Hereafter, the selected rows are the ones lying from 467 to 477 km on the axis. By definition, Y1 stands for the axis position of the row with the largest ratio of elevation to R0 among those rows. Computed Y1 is 476.0 km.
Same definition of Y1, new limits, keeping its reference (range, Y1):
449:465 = 460.0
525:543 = 532.0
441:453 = 442.0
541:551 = 550.0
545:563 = 560.0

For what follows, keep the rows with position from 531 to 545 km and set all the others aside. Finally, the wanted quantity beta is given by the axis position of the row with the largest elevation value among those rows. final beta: 532.0 km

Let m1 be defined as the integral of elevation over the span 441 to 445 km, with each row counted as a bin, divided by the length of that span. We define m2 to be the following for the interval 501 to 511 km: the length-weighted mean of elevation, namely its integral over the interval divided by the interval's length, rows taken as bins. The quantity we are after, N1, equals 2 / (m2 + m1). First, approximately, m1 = 76.6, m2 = 71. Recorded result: 0.0135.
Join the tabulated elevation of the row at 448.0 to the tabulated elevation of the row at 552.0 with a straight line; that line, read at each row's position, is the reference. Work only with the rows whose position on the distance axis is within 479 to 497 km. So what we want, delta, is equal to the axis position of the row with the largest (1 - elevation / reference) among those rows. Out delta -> 496.0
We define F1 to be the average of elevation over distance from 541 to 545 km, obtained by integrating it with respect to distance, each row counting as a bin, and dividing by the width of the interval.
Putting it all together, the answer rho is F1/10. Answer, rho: 6.6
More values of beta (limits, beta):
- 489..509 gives 492.0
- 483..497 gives 492.0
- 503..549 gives 512.0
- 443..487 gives 486.0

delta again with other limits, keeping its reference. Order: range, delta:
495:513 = 502.0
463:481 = 470.0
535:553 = 544.0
